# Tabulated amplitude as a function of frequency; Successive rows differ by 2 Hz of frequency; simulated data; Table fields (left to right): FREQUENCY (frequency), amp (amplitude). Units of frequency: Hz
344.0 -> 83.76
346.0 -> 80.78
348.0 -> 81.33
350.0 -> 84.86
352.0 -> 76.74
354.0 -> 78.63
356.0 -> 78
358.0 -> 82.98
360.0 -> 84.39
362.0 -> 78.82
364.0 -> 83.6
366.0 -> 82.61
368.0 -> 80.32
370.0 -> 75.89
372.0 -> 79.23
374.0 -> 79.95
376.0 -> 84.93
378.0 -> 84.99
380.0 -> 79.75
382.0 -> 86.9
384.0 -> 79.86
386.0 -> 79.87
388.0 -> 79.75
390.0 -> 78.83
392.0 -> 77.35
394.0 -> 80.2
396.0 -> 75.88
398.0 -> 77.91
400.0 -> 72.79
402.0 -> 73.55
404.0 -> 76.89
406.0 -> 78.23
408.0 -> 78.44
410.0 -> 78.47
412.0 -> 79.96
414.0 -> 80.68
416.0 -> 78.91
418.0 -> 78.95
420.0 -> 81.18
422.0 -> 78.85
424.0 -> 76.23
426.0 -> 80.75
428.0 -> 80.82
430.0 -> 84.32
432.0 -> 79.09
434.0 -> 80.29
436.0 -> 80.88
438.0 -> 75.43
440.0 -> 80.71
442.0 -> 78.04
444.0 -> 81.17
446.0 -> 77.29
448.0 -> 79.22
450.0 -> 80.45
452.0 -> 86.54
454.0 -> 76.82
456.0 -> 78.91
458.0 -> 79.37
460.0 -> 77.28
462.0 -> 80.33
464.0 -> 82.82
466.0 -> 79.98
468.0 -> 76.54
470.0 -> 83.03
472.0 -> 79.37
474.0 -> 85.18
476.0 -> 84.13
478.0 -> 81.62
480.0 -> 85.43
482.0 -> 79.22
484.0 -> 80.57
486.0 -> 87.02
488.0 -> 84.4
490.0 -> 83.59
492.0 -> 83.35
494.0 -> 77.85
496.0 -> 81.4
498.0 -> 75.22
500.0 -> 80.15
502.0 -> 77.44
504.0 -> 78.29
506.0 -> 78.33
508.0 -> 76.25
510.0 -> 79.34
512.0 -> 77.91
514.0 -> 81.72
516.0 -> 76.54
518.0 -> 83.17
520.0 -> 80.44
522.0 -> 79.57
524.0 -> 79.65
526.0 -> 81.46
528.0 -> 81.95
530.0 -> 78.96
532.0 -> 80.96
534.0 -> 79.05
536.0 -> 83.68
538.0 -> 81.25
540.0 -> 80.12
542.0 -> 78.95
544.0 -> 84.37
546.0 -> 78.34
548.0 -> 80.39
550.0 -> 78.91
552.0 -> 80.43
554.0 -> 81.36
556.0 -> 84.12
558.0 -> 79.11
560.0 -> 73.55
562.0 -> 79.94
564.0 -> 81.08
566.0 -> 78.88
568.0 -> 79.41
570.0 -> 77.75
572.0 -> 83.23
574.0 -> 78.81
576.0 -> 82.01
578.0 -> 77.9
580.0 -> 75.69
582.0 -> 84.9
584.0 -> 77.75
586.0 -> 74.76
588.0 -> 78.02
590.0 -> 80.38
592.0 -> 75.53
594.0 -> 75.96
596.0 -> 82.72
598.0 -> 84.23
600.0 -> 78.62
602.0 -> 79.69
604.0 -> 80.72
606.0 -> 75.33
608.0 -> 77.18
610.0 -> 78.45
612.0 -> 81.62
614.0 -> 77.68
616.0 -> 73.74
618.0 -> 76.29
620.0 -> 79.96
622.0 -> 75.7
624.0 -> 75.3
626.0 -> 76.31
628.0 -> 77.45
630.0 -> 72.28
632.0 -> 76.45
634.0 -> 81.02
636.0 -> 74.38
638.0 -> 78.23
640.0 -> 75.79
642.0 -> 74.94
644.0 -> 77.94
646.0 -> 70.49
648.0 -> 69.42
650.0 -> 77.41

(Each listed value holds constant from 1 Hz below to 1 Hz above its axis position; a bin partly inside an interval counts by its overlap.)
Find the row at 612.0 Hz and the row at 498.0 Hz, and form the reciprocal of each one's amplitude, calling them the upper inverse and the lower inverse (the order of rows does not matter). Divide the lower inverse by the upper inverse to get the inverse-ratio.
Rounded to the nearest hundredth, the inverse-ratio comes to 1.09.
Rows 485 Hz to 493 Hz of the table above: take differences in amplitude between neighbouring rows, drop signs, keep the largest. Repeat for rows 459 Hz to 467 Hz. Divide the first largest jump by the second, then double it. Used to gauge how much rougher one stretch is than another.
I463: 1.7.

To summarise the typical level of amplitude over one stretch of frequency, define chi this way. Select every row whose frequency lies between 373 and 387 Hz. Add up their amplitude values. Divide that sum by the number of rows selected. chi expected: 82.3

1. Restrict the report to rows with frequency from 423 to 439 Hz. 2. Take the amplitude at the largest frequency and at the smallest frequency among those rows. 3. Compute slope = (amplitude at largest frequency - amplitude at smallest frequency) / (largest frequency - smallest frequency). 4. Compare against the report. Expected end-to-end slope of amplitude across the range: -0.06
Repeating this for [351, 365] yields 0.57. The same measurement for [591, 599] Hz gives 1.45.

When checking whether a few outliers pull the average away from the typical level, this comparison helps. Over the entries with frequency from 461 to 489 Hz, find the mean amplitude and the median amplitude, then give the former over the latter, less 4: -3.00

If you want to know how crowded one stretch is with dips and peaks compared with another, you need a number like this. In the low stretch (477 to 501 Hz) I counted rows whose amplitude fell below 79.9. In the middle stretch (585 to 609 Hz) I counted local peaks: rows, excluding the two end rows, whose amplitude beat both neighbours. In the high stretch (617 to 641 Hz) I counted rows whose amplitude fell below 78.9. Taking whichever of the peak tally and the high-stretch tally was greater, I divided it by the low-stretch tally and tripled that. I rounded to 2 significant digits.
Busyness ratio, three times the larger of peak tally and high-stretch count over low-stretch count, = 10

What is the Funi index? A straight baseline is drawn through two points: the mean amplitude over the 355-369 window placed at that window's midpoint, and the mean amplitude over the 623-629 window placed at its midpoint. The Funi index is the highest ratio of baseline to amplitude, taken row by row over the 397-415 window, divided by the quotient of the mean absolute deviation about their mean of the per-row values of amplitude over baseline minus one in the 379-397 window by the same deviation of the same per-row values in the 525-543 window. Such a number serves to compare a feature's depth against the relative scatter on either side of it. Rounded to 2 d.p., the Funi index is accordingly 0.86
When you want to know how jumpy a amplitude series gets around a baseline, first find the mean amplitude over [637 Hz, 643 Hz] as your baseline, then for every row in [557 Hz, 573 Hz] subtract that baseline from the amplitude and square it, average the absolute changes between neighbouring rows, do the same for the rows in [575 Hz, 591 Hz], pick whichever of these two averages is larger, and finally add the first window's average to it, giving 39.8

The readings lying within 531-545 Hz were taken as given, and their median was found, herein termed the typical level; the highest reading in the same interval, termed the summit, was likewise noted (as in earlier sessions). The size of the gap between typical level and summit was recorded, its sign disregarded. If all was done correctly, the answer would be 3.41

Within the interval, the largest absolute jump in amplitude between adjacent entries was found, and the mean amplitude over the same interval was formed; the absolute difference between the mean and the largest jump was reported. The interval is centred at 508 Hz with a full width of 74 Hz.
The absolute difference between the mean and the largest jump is 74.1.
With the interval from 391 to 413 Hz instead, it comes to 72.1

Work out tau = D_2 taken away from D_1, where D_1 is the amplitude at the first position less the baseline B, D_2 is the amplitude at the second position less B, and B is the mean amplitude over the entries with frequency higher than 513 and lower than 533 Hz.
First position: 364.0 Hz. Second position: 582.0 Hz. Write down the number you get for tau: -1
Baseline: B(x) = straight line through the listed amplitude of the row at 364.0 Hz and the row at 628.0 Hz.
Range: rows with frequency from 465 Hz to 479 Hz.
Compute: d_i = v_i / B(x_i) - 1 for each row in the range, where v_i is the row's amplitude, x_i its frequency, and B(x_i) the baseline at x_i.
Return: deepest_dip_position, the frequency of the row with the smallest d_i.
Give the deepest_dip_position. 468.0 Hz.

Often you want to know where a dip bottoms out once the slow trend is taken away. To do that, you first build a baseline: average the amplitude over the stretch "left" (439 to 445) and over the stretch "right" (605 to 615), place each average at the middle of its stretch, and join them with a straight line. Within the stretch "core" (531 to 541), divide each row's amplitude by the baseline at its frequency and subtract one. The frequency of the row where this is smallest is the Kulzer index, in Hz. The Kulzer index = 534.0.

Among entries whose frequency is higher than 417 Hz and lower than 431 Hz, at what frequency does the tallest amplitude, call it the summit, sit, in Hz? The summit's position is 430.0 Hz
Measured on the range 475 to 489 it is 486.0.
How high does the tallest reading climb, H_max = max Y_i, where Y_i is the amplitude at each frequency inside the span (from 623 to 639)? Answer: 81.02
